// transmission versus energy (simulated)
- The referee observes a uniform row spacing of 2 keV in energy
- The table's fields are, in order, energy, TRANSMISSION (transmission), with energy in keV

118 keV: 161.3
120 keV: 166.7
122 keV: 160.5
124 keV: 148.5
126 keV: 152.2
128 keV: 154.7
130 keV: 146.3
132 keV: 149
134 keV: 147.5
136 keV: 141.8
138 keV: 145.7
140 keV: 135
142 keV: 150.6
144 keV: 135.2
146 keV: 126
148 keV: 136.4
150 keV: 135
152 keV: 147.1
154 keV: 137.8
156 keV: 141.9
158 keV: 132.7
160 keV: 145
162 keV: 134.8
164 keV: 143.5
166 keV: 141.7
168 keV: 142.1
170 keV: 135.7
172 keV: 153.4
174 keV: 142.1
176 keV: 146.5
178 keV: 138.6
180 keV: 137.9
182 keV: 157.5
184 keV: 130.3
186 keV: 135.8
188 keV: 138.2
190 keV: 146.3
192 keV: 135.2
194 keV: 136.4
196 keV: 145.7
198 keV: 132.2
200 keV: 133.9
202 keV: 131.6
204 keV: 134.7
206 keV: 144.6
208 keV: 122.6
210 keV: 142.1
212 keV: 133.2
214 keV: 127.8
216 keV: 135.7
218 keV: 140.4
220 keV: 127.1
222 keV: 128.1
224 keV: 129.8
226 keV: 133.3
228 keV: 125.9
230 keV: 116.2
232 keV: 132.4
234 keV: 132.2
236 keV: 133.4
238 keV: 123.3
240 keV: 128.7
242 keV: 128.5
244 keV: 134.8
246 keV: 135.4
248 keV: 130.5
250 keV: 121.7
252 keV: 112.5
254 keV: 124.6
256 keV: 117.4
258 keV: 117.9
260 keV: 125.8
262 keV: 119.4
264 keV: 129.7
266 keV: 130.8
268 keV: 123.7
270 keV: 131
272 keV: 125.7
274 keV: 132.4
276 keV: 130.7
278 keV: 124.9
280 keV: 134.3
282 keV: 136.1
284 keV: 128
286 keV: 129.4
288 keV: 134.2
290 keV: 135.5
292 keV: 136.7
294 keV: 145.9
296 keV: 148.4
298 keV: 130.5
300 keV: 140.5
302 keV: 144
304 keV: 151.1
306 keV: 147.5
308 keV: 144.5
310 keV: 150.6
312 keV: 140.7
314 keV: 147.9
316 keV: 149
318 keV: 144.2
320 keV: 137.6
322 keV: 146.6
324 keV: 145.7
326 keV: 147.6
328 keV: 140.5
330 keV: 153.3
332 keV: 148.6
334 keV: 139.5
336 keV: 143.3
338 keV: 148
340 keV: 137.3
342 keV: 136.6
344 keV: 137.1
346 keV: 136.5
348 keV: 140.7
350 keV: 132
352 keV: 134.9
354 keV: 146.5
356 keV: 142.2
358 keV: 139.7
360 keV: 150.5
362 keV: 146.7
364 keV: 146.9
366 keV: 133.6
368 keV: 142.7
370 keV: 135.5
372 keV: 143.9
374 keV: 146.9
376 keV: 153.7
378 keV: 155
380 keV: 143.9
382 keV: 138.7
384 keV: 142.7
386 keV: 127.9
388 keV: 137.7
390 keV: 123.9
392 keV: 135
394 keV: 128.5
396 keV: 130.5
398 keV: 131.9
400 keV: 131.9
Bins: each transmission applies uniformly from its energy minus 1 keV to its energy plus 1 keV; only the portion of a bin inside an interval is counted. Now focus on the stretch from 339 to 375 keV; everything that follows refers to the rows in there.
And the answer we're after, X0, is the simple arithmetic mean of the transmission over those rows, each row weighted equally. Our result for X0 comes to 141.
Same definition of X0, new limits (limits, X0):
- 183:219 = 136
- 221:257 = 127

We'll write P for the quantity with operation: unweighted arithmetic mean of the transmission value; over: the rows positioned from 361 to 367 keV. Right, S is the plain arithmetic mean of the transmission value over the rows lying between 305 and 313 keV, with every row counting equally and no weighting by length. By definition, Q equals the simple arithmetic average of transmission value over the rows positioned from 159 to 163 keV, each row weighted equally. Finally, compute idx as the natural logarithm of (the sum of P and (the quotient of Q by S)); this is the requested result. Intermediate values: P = 142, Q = 140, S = 146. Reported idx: 4.97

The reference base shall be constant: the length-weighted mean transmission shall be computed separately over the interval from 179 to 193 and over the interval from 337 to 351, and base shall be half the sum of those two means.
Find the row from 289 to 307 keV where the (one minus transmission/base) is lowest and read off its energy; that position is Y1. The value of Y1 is 304 keV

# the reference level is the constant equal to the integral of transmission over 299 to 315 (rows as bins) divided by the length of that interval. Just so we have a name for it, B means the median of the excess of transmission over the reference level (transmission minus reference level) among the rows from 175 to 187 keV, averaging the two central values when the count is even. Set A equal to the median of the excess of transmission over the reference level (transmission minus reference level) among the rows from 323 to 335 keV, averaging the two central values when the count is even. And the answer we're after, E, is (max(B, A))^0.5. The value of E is 0.9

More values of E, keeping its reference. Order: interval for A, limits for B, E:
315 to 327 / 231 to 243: 0.5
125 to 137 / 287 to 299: 1.5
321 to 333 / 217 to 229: 1.1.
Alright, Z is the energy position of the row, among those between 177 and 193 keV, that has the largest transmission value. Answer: 182 keV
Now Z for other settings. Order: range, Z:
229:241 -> 236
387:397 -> 388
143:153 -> 152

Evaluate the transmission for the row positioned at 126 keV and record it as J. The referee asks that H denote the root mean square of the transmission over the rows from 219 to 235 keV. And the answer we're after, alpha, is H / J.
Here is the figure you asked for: 0.84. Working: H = 128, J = 152.2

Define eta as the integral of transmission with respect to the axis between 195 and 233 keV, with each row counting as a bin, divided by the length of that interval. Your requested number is 132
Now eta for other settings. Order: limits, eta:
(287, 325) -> 143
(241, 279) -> 126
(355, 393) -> 141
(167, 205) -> 140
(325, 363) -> 142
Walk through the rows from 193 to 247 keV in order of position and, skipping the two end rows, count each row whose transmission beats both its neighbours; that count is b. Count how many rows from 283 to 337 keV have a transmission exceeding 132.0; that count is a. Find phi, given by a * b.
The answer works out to 216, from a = 24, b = 9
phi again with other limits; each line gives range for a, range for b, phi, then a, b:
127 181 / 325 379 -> 208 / 26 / 8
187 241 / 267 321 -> 119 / 17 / 7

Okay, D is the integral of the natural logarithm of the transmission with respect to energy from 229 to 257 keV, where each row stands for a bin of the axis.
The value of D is 135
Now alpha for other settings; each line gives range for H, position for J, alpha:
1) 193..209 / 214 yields 1.06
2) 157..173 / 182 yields 0.90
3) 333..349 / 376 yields 0.91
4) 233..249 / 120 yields 0.79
